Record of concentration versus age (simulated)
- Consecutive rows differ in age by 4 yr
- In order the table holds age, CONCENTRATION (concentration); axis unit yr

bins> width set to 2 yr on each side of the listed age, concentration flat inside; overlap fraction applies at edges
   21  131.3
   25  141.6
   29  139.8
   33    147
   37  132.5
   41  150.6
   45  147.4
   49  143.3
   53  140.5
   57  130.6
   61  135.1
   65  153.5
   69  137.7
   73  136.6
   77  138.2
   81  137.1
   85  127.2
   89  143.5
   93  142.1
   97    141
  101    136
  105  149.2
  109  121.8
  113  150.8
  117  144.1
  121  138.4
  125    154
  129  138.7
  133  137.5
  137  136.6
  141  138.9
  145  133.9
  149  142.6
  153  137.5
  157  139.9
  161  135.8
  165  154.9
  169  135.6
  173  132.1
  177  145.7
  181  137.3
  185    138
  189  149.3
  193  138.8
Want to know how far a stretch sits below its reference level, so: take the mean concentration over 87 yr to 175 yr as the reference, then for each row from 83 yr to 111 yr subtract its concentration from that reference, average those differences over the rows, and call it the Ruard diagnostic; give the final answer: 3.0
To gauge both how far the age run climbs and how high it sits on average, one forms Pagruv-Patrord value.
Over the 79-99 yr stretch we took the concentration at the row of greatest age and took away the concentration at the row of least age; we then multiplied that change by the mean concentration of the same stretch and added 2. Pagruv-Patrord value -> 541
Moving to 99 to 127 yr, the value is 2559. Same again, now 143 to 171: 240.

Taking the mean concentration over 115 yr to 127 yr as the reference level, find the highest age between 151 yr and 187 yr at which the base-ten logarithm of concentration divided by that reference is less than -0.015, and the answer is 185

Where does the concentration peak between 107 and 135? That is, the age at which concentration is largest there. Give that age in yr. 125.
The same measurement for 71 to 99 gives 89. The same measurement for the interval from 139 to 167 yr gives 165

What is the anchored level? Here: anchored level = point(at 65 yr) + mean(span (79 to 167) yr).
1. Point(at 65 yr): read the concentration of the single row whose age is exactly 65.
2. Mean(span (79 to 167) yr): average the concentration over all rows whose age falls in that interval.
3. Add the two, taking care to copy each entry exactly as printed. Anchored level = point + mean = 294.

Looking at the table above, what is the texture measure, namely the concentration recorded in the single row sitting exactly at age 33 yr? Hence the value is 147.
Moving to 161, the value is 135.8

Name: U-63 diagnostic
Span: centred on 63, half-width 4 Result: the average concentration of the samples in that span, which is 144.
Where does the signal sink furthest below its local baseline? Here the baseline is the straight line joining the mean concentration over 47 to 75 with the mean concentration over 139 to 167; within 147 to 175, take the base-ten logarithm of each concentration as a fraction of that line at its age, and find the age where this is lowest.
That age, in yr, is 173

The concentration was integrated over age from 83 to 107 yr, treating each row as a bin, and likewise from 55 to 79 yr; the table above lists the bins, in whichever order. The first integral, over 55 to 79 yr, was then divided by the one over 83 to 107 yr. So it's 0.99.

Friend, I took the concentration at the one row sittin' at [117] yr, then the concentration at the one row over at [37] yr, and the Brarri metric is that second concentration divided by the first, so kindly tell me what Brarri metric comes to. 0.92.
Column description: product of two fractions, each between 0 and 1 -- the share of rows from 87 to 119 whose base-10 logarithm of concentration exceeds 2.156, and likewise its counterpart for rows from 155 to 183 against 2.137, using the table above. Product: 0.29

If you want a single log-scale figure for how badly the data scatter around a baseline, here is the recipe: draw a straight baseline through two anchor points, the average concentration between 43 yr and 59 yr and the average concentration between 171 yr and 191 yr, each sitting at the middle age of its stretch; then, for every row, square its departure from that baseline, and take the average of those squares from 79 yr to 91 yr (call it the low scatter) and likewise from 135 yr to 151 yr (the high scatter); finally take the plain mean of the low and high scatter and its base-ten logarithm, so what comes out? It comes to 1.61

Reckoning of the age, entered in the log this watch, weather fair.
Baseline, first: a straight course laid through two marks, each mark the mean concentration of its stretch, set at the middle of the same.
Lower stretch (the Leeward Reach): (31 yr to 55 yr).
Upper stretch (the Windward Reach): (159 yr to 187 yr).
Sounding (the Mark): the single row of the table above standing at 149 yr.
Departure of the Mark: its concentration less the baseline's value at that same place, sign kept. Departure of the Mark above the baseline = 2.0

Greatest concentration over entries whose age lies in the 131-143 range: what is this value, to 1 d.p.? 138.9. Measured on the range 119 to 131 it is 154.0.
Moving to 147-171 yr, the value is 154.9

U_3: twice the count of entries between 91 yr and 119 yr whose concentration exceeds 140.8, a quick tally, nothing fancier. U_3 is 10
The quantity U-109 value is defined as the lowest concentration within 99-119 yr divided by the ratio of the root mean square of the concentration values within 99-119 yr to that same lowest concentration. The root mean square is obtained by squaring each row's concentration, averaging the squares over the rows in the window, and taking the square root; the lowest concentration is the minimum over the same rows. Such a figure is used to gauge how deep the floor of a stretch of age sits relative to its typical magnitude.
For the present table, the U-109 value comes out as 105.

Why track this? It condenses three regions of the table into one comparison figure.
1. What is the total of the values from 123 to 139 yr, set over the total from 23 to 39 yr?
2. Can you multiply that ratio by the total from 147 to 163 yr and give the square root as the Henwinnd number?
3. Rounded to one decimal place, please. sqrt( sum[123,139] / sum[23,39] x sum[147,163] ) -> 23.7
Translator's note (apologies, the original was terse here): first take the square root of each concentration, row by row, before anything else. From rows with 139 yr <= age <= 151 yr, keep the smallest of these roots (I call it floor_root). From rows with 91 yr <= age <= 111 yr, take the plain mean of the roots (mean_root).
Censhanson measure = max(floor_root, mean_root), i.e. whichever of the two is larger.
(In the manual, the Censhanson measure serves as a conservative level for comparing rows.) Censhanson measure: 11.7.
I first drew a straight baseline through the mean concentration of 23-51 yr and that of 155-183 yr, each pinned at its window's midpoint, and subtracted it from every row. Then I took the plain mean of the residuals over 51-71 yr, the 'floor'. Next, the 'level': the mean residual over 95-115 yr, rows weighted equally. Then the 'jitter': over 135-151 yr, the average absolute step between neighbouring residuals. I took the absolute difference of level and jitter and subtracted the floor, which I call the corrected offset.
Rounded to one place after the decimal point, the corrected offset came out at 10.4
